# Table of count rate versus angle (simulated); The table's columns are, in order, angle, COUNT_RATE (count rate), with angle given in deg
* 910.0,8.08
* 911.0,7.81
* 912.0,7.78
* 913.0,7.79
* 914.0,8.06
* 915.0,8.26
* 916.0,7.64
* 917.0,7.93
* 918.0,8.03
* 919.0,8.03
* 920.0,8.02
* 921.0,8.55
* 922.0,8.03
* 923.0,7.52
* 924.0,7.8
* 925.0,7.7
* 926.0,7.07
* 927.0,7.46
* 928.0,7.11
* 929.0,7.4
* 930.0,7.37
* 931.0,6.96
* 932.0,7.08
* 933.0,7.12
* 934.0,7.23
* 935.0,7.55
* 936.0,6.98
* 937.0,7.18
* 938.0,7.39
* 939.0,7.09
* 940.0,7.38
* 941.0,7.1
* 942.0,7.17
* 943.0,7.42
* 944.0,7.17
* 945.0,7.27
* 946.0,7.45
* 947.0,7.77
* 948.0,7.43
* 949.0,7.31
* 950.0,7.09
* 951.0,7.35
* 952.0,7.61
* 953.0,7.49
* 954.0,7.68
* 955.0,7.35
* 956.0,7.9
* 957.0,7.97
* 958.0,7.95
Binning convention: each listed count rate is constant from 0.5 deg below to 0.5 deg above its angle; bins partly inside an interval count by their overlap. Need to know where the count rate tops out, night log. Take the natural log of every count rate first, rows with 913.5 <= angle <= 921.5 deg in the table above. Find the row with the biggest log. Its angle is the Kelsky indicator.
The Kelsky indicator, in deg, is 921.0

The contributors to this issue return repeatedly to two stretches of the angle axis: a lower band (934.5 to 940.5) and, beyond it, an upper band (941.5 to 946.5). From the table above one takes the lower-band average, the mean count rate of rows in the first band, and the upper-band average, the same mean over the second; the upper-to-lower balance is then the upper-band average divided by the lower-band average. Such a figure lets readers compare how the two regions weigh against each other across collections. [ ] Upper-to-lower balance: 1.00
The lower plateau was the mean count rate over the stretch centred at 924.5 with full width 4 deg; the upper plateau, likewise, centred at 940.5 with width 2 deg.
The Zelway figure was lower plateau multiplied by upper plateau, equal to 54.5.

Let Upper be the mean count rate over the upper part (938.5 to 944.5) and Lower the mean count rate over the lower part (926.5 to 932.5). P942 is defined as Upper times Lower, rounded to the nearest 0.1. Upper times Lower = 52.2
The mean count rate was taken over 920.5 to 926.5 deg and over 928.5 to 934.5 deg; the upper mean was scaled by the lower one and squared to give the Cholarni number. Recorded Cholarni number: 0.86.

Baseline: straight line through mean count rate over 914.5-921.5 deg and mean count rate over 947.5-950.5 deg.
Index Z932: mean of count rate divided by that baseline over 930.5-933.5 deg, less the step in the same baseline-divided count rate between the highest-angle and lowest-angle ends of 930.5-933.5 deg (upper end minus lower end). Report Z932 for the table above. 0.89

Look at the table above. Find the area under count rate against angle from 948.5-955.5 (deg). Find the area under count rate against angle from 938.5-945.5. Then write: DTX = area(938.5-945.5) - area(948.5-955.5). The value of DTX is -1.3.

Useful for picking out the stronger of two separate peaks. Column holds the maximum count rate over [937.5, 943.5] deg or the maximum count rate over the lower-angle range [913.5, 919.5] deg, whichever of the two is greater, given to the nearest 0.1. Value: 8.3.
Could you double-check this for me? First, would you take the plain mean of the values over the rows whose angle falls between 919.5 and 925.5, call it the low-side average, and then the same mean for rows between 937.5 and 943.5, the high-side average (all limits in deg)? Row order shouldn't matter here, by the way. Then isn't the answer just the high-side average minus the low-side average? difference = -0.68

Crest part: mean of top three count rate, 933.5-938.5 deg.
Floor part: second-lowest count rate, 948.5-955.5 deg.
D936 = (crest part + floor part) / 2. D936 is 7.35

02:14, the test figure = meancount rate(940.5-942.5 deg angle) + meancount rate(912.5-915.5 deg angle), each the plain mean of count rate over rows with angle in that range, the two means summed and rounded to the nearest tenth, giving 15.2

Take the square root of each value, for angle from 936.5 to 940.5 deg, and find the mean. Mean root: 2.69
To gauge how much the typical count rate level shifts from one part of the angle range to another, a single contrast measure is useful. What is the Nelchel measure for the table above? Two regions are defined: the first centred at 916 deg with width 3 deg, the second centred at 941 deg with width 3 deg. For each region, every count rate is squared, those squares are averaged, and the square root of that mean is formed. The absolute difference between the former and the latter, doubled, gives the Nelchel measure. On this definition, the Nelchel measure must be 1.5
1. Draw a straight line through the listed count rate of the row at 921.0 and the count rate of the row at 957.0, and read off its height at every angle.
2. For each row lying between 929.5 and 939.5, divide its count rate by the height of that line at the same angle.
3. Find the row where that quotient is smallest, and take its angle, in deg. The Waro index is 931.0 deg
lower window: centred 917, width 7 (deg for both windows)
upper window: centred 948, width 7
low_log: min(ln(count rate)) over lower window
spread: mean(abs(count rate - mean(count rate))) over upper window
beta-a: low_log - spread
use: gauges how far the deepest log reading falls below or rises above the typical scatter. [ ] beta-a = 1.89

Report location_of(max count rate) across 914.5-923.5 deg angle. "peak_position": 921.0 deg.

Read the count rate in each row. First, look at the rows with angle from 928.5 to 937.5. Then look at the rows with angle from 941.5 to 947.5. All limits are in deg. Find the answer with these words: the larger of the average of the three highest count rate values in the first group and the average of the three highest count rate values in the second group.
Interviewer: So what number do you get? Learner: 7.5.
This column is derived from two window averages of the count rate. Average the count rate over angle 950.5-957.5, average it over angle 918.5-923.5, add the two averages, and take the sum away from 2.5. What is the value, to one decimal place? -13.2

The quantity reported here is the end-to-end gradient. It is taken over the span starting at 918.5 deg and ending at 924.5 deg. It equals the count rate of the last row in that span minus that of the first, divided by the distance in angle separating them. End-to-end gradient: -0.046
